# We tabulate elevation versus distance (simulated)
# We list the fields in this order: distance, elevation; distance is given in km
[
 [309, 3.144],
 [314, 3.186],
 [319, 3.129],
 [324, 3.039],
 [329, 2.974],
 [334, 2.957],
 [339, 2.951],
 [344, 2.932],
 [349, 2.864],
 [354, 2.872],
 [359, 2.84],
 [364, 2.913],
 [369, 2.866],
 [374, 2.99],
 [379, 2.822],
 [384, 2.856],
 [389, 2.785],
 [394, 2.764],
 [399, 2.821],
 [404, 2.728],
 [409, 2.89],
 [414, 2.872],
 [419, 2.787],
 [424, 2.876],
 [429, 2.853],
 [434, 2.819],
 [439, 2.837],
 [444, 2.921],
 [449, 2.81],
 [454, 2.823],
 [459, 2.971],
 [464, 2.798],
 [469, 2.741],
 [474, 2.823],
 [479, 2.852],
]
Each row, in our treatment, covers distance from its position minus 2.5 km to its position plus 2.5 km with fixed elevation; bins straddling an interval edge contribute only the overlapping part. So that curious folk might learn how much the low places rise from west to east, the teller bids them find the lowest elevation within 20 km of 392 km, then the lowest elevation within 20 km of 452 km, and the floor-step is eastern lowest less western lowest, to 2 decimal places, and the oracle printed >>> 0.01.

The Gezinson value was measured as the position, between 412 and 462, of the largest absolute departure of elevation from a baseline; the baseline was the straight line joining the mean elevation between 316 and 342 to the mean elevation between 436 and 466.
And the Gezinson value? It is 459 km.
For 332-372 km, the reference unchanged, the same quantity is 359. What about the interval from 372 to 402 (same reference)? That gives 394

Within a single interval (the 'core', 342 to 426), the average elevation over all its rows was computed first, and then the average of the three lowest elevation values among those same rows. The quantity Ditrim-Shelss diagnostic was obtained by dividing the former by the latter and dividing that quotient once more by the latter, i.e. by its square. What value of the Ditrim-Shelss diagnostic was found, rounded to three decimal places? 0.375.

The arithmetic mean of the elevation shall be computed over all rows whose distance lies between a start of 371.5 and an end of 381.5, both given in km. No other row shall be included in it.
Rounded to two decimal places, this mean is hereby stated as 2.91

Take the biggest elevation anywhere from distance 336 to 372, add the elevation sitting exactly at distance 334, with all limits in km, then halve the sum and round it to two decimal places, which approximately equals 2.95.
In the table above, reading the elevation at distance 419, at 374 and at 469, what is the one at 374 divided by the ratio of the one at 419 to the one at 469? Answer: 2.94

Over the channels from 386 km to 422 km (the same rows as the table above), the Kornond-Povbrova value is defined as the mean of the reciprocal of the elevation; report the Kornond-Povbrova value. 0.356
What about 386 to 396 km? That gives 0.360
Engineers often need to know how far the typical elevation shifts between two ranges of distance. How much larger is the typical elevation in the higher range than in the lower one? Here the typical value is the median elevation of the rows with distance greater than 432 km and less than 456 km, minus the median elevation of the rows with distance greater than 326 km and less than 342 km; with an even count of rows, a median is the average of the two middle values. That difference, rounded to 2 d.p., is -0.13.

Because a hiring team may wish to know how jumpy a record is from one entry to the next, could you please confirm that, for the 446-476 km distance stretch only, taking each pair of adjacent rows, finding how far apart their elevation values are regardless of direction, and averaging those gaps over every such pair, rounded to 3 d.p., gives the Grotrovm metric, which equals 0.095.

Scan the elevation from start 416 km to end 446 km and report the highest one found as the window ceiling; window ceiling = 2.921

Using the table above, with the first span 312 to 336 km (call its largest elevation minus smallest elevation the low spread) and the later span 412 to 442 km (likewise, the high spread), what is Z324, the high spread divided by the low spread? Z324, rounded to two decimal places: 0.39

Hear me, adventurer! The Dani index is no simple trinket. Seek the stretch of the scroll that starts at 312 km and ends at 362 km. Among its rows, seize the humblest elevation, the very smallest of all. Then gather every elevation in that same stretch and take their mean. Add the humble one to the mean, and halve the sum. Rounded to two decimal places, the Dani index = 2.91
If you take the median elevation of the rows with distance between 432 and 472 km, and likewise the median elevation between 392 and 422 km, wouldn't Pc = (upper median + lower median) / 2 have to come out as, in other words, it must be 2.81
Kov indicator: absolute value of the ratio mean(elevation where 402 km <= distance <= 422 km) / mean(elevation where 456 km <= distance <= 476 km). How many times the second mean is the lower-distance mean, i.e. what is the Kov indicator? 1.00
